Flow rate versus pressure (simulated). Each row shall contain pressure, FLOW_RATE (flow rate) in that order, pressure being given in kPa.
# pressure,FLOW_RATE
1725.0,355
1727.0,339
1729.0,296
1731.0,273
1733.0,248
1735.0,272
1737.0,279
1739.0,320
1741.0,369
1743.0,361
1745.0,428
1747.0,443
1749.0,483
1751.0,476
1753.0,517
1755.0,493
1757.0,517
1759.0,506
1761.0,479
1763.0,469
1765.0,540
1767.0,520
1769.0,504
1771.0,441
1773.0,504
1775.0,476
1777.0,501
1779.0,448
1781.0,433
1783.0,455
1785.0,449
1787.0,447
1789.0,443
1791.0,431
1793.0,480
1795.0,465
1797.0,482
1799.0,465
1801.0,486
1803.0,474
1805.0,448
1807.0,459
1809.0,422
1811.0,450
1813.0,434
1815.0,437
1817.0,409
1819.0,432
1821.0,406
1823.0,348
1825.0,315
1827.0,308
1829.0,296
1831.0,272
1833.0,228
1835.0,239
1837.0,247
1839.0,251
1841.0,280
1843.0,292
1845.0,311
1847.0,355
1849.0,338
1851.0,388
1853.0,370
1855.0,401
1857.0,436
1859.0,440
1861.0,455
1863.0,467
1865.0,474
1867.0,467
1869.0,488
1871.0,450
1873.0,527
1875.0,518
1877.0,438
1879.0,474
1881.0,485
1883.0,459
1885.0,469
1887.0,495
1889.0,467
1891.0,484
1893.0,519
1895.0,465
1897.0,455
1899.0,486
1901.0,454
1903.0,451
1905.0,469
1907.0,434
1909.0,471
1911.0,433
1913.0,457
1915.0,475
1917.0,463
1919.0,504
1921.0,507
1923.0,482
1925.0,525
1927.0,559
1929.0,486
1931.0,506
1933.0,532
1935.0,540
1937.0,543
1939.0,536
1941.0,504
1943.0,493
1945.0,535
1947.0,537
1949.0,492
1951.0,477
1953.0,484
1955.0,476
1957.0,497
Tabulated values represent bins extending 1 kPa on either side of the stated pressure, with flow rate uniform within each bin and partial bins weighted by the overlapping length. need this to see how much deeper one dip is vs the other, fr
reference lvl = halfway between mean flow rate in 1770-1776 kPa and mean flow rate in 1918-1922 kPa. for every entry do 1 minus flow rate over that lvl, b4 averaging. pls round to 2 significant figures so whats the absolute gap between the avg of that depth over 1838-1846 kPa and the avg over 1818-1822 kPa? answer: 0.28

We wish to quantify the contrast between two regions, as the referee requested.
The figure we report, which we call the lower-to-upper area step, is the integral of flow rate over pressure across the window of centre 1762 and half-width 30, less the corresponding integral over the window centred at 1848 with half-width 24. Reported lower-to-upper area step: 9368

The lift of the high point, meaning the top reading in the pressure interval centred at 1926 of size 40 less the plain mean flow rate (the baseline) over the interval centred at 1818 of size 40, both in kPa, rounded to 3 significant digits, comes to 180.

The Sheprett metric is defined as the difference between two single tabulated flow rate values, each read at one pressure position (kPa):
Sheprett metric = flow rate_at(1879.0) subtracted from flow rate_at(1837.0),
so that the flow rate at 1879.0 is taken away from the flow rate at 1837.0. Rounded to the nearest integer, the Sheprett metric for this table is -227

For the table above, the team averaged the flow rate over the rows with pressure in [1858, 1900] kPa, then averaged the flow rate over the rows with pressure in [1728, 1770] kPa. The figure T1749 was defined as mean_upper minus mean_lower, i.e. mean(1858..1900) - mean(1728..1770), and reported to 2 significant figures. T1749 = 57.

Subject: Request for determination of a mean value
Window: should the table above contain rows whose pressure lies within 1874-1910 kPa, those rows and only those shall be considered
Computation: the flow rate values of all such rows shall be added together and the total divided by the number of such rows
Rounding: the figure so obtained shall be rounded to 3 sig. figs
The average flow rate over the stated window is 472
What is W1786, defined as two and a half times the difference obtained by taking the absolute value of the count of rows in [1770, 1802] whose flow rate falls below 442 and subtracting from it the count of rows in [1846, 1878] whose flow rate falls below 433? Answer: -5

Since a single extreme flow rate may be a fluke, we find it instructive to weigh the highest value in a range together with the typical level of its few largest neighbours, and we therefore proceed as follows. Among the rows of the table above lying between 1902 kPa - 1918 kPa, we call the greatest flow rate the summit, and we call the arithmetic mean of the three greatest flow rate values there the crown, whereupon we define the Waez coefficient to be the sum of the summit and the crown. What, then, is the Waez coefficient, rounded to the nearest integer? 947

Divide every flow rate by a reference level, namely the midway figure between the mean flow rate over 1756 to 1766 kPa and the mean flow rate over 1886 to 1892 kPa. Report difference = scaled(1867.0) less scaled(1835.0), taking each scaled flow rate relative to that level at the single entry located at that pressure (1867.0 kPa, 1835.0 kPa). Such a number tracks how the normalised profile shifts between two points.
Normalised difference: 0.5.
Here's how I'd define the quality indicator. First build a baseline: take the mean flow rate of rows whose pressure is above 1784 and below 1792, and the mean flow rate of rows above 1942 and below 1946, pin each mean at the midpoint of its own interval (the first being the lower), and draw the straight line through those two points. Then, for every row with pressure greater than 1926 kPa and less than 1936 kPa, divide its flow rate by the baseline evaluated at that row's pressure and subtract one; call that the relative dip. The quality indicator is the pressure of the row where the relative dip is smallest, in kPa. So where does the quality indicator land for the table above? 1929.0 kPa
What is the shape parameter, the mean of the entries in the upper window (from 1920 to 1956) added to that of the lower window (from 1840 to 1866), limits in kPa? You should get 897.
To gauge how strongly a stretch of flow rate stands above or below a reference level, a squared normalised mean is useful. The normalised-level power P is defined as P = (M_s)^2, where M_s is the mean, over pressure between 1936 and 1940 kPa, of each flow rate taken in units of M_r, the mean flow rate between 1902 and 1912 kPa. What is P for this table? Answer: 1.43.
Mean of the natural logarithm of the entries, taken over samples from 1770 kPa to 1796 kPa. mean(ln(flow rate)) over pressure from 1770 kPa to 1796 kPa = 6.13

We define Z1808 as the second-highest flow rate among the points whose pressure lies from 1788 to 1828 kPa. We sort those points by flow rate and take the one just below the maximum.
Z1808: 482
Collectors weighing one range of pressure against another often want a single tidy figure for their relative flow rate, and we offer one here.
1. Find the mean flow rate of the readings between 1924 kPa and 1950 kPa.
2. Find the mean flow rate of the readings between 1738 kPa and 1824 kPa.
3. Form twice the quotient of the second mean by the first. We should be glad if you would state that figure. 1.74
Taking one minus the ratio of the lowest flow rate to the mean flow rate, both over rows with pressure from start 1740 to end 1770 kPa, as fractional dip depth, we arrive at 0.238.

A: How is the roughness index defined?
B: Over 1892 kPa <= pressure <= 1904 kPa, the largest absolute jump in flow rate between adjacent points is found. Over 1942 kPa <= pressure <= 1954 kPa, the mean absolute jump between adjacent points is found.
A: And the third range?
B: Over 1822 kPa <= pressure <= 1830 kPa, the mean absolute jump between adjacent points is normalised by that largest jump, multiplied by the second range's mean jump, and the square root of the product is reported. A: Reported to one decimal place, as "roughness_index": 2.7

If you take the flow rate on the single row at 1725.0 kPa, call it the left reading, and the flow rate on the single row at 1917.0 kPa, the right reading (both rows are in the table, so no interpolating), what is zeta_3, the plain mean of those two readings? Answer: 409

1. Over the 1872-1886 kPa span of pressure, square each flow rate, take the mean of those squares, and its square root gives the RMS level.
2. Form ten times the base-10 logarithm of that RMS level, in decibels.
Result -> 26.8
